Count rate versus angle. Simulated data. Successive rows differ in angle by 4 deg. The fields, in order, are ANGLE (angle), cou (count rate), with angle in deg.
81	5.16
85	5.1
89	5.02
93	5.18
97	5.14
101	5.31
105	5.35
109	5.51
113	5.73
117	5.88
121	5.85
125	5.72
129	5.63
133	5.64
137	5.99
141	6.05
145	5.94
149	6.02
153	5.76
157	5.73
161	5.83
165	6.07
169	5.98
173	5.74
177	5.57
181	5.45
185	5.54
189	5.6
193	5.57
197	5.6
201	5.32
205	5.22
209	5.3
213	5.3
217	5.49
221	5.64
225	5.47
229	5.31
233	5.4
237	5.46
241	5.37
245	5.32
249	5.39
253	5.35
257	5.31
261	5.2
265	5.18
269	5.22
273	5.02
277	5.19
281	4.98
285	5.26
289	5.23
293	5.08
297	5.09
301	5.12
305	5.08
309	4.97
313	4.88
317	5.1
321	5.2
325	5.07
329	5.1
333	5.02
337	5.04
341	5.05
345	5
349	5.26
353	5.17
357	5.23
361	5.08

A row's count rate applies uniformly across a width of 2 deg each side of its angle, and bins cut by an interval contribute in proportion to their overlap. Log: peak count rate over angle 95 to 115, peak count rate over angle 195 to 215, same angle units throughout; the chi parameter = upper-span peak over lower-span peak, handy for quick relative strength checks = 0.98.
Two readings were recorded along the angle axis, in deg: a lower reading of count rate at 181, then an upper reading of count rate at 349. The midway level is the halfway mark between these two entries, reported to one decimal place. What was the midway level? 5.4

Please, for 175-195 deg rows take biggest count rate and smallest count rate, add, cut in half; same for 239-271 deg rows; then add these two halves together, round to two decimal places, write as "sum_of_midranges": 10.81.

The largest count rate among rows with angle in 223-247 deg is 5.47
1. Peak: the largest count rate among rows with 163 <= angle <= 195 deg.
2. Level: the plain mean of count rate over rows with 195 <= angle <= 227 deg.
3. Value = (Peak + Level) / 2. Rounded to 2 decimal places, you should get 5.74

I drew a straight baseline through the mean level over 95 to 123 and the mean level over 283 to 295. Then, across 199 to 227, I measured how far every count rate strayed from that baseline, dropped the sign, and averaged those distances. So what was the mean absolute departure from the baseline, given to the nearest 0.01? 0.13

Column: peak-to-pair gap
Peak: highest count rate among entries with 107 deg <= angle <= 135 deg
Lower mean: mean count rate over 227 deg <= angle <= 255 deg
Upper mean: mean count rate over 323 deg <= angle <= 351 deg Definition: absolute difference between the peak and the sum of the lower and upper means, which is 4.57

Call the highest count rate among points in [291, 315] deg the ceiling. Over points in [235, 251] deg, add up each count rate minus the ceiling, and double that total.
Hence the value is 2.1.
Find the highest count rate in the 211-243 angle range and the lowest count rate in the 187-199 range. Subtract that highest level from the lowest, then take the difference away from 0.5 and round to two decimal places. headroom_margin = 0.57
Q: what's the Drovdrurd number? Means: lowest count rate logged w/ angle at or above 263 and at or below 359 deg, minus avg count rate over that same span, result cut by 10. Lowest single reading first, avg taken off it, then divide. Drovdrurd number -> -0.023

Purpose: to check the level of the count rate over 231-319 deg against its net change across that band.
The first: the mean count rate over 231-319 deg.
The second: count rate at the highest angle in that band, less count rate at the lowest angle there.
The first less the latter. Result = 5.5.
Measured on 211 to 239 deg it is 5.3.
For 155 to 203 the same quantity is 6.1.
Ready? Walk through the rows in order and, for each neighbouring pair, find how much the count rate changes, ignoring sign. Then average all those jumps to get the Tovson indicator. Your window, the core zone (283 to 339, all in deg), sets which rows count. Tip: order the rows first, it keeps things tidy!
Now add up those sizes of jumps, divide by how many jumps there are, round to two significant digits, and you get 0.080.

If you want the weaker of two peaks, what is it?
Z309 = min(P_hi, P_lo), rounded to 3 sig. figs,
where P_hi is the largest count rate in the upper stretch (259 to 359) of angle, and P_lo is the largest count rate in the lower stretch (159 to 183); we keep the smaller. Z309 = 5.26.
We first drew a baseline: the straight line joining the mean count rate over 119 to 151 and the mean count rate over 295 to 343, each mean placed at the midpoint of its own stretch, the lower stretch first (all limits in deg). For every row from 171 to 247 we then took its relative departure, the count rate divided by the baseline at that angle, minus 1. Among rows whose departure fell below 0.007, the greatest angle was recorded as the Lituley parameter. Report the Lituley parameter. 245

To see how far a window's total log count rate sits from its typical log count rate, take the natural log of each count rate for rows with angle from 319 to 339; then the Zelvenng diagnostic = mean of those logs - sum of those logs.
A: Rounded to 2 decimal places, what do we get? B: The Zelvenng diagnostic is -6.51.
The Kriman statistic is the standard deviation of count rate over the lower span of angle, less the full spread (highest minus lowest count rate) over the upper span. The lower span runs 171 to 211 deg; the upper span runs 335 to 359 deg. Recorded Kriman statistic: -0.10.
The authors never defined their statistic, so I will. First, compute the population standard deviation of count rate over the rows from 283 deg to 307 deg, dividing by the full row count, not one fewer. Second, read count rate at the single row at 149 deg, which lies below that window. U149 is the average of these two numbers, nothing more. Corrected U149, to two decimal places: 3.05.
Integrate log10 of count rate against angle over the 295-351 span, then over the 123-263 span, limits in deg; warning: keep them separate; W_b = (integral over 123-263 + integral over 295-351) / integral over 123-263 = 1.38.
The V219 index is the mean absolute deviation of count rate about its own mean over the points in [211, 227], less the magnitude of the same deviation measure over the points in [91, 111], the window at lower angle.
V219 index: -0.020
